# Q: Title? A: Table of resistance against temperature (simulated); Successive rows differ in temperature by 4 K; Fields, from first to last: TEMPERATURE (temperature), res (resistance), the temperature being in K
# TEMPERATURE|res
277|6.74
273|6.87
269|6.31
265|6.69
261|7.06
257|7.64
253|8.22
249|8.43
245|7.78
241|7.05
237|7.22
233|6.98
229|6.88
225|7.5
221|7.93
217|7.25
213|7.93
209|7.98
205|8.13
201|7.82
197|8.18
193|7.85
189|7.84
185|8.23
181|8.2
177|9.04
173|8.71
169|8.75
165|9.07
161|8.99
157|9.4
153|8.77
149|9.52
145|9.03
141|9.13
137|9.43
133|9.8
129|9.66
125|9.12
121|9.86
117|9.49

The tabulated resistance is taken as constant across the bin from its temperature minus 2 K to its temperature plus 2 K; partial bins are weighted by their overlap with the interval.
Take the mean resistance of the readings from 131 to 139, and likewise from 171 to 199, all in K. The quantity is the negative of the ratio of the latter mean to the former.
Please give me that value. -0.86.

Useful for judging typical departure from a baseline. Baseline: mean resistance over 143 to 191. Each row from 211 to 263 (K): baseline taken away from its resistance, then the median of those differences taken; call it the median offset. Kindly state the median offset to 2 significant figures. -1.3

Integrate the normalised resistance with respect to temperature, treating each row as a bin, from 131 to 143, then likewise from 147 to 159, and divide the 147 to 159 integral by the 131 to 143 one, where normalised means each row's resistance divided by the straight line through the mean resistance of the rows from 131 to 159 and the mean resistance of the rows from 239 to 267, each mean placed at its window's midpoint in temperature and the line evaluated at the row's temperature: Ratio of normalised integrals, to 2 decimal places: 1.00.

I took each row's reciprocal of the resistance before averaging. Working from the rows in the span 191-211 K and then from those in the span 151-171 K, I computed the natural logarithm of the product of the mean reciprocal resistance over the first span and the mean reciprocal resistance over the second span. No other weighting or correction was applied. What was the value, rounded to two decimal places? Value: -4.27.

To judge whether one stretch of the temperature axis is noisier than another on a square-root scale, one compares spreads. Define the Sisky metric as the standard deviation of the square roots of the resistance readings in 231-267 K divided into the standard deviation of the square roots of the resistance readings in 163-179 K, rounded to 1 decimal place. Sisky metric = 0.3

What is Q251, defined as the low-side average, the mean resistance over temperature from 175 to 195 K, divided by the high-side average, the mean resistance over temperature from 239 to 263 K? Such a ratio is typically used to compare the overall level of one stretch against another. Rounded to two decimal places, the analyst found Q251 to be 1.07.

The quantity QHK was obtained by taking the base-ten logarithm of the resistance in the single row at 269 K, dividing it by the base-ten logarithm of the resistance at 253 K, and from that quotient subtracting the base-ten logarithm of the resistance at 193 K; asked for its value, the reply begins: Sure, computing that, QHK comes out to -0.02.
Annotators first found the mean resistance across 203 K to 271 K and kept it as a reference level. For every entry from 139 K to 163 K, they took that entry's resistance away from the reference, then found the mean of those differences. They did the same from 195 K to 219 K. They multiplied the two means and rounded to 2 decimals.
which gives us 0.69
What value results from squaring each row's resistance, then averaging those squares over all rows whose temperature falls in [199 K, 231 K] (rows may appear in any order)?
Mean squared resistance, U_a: 59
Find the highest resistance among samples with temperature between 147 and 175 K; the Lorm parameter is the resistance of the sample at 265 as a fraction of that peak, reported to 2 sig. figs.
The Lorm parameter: 0.70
